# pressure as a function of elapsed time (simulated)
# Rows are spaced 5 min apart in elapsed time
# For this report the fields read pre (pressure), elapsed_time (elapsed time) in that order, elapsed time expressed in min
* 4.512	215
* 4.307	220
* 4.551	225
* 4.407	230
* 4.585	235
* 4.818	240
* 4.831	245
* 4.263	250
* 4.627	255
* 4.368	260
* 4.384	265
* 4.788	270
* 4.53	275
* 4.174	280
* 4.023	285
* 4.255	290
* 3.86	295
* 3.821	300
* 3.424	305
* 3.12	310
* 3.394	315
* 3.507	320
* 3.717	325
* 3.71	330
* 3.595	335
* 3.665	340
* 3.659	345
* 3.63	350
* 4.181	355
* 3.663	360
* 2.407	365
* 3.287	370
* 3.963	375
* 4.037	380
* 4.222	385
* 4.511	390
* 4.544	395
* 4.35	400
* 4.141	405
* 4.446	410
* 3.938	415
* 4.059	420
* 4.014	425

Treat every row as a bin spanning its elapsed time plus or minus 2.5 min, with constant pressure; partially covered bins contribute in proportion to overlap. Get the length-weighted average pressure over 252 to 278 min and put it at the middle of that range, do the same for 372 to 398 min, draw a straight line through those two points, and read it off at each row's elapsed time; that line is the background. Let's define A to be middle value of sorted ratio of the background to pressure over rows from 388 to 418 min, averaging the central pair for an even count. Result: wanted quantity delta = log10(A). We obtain -0.02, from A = 0.95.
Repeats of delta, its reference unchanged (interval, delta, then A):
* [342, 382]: 0.07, 1.18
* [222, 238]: 0.01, 1.02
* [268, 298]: 0.03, 1.06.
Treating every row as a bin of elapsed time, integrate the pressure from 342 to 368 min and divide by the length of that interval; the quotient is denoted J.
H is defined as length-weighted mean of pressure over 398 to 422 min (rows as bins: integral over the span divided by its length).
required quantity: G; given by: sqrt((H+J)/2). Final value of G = 1.96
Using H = 4.19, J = 3.5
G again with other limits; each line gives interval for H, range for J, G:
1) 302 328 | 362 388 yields 1.88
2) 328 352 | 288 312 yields 1.92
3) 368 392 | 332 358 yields 1.97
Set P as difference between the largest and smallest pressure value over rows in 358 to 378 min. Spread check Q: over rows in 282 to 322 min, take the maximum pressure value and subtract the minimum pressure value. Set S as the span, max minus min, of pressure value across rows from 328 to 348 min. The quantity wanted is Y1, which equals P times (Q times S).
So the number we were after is 0.20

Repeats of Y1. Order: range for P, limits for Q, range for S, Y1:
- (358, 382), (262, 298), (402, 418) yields 0.77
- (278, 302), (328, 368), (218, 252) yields 0.44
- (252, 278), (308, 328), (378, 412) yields 0.13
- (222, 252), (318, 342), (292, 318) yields 0.09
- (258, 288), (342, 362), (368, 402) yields 0.53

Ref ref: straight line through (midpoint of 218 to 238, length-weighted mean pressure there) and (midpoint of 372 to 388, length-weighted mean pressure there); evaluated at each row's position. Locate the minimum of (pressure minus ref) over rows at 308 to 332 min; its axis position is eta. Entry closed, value 310 min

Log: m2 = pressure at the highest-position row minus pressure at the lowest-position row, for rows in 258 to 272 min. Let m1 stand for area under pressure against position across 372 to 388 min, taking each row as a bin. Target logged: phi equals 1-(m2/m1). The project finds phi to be 0.99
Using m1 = 65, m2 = 0.4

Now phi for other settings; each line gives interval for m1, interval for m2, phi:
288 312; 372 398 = 0.99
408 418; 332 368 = 1.03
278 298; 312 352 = 1.00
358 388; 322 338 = 1.00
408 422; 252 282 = 1.01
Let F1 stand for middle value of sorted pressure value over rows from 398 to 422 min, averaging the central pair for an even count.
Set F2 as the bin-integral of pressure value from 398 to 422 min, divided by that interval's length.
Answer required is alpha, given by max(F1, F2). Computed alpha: 4.2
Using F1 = 4.1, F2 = 4.2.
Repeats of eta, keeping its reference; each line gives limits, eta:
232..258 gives 250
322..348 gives 335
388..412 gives 405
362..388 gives 365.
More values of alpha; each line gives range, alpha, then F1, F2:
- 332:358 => 3.7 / 3.7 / 3.7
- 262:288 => 4.4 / 4.4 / 4.4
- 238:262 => 4.6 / 4.6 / 4.6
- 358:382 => 3.7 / 3.7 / 3.5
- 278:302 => 4.0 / 4.0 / 4.0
